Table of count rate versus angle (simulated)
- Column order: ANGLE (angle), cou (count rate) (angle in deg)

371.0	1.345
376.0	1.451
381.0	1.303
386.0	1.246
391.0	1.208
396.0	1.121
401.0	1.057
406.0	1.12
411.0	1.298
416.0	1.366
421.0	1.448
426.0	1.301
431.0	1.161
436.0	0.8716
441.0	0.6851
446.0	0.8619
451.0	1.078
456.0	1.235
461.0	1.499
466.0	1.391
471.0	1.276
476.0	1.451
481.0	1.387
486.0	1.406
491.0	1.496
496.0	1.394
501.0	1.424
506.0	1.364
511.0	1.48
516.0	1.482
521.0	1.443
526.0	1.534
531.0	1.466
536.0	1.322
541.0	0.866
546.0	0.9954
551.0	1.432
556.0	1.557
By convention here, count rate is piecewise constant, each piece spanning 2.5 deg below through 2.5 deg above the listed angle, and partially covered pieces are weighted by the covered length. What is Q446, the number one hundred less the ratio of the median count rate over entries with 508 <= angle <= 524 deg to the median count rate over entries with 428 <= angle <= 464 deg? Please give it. 98.6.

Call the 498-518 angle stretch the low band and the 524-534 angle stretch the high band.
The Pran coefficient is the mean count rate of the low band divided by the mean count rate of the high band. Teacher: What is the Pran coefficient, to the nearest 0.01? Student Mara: 0.96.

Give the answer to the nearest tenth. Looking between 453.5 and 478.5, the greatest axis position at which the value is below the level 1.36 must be 471.0 deg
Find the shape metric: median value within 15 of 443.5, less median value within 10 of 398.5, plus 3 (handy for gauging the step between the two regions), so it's 2.85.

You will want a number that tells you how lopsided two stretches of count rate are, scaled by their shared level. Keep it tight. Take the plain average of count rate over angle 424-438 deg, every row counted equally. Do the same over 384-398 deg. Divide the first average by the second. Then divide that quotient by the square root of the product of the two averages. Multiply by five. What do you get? 4.05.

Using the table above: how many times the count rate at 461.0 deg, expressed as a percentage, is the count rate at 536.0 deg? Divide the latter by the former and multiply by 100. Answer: 88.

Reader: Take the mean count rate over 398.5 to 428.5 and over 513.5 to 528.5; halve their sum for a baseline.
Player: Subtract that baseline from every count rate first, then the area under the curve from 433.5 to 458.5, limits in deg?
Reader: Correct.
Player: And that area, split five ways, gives -2.1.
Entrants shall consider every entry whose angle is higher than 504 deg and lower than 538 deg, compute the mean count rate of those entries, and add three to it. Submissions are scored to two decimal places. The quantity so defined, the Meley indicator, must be 4.44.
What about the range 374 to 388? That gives 4.33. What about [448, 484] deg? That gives 4.33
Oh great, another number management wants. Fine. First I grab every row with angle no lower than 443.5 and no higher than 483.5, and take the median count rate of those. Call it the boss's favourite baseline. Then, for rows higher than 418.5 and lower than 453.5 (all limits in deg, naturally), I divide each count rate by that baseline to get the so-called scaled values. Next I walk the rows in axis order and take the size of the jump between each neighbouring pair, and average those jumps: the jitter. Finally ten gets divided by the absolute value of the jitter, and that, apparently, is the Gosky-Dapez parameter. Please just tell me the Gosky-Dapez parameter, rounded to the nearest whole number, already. 69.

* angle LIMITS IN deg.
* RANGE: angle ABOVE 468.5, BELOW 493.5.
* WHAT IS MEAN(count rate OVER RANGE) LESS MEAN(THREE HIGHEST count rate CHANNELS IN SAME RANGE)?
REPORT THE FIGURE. -0.048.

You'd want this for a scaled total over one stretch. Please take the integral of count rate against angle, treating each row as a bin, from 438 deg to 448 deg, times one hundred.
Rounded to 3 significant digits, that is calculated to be 774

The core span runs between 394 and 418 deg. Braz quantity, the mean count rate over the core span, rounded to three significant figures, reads 1.19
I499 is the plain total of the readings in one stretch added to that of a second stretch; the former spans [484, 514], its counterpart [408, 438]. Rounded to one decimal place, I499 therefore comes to 16.0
